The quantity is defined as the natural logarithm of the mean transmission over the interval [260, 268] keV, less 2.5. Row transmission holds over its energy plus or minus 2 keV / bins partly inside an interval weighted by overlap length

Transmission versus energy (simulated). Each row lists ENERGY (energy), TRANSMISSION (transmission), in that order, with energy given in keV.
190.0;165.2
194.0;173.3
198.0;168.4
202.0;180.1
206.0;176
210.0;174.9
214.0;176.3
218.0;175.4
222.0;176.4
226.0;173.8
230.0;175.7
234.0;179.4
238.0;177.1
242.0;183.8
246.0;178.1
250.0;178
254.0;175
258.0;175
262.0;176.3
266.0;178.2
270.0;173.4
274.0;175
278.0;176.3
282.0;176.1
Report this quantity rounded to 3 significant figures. 2.68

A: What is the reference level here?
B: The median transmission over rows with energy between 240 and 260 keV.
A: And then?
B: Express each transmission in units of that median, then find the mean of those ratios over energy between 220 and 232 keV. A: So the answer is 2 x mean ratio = 1.97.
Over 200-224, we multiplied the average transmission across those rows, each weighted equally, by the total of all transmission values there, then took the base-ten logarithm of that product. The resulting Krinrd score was 5.3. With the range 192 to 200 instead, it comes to 4.8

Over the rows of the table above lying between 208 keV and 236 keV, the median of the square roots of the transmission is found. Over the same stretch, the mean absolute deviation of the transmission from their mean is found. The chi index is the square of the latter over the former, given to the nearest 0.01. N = 0.11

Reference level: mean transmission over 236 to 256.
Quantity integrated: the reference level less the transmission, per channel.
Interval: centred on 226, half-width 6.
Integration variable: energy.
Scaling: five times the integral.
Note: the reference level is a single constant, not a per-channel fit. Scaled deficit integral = 186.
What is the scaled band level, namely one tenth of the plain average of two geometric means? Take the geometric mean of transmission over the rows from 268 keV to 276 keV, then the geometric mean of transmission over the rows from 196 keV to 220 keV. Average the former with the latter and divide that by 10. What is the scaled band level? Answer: 17.5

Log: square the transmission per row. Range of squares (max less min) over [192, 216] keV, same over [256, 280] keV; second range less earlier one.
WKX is -2390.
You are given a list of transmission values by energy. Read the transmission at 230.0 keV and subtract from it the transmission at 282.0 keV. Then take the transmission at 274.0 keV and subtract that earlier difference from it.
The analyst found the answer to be 175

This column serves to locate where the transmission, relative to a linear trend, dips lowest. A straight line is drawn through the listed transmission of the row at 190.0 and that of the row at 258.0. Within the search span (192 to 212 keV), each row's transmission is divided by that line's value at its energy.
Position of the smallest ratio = 198.0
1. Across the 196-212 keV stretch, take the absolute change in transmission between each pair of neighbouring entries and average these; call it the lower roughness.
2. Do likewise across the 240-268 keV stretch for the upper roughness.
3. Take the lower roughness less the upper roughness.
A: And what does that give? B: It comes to 3.6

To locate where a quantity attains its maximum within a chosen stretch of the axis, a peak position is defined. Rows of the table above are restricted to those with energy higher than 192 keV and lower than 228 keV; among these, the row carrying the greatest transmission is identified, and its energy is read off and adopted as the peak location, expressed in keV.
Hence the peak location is 202.0 keV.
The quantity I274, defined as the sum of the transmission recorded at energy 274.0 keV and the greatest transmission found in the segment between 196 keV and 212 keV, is 355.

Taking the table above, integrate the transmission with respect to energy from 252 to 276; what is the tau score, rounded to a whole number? 4212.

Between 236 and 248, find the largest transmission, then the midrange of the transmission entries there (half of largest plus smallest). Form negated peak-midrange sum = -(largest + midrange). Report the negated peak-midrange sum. -364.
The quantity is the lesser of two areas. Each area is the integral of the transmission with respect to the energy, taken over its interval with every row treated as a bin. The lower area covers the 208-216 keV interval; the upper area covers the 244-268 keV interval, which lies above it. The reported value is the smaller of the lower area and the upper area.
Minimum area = 1405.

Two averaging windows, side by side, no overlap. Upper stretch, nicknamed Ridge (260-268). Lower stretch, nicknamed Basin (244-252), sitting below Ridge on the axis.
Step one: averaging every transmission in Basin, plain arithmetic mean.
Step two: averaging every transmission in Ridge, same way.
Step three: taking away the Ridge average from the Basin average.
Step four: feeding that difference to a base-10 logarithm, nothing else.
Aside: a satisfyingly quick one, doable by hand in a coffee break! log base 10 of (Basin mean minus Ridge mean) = -0.10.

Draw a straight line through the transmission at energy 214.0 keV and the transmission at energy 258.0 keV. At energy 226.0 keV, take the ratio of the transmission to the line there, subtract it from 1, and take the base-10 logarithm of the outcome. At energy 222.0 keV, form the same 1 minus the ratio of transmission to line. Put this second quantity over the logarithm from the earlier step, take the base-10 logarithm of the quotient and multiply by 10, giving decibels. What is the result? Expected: -30.0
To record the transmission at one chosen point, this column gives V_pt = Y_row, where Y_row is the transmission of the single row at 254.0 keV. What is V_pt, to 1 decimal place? 175.0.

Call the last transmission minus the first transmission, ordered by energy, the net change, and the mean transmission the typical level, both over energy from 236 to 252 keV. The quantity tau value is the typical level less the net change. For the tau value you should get 178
